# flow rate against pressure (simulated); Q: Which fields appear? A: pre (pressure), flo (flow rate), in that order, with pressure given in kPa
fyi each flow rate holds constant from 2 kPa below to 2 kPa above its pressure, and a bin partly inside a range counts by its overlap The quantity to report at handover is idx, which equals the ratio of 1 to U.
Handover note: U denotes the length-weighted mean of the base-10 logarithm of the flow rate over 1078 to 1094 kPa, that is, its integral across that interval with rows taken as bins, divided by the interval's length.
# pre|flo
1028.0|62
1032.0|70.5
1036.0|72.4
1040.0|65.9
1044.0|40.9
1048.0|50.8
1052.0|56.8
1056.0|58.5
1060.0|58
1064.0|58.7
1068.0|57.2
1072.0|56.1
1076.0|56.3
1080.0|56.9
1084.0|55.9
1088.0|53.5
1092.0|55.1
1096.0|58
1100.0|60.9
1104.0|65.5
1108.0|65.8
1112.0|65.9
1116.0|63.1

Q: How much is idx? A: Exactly 0.574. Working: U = 1.74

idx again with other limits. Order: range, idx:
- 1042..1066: 0.579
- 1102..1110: 0.550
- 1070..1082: 0.571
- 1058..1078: 0.569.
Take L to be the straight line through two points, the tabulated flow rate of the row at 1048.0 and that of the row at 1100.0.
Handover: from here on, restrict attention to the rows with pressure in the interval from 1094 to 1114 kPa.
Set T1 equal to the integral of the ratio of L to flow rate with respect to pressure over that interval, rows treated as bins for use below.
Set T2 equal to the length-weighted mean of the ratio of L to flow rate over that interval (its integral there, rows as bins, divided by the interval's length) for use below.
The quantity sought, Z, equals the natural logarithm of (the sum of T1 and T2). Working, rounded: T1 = 19.5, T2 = 0.98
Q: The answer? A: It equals 3.02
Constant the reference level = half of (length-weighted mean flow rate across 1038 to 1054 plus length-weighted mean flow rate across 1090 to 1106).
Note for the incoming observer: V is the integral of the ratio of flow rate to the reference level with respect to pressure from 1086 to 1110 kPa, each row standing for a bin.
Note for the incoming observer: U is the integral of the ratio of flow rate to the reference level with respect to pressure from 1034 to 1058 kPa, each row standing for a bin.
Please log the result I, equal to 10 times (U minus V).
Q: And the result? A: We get -10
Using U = 24.34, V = 25.3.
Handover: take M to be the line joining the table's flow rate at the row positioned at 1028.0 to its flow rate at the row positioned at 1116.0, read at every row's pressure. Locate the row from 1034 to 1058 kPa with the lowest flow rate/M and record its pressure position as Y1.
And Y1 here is 1044.0 kPa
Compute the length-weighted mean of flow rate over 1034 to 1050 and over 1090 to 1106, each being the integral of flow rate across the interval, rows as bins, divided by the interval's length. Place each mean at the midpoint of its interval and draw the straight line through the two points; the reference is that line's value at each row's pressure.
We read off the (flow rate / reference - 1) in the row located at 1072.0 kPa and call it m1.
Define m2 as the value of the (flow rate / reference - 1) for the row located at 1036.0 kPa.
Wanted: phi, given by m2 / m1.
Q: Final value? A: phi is -5.8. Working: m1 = -0.045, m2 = 0.26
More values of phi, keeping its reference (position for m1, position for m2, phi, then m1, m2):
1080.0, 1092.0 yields 2.0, -0.037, -0.08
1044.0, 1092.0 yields 0.3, -0.290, -0.08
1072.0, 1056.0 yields -0.2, -0.045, 0.01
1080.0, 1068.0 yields 0.6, -0.037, -0.02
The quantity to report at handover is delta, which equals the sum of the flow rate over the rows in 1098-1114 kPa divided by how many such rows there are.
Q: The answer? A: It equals 65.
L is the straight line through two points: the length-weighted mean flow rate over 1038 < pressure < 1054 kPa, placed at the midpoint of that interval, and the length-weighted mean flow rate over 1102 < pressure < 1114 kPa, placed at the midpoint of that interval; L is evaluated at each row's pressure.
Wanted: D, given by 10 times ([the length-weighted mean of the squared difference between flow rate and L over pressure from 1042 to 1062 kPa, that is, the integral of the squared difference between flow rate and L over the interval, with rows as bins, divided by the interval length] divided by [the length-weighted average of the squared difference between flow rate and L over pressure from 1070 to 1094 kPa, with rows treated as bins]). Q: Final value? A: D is 12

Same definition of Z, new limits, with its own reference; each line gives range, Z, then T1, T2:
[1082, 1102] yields 3.09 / 21.0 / 1.05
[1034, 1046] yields 2.44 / 10.6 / 0.88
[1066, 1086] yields 3.04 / 19.9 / 1.00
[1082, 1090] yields 2.26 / 8.5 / 1.06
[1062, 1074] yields 2.52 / 11.5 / 0.95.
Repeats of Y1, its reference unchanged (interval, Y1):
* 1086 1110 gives 1088.0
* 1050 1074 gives 1072.0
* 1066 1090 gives 1088.0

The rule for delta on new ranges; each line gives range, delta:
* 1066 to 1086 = 56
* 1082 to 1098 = 56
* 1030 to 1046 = 62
